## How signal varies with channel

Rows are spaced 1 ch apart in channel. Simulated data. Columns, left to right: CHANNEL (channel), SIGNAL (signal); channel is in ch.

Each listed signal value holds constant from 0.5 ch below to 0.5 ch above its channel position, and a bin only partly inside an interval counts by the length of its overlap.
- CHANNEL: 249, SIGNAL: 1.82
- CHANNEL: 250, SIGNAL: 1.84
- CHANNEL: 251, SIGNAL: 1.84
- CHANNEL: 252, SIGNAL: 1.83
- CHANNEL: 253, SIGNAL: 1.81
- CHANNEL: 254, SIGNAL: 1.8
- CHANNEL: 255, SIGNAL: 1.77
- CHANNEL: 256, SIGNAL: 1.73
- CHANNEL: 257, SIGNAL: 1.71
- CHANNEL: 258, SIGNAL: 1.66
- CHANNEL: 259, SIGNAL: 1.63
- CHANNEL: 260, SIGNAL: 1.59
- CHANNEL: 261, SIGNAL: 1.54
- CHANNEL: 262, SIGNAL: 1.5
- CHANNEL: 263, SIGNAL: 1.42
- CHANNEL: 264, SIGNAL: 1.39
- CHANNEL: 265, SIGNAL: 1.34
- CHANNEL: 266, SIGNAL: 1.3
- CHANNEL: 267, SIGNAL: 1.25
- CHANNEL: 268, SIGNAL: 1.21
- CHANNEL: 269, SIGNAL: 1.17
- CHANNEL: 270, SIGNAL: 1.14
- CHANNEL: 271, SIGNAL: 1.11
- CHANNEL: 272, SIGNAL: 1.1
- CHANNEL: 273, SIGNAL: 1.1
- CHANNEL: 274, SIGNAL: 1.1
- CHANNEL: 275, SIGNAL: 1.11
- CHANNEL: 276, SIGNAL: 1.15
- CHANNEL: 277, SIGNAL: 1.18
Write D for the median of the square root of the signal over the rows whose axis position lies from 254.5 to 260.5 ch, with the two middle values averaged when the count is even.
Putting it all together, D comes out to 1.30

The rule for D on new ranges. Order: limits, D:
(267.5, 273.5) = 1.06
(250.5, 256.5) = 1.34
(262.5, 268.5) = 1.15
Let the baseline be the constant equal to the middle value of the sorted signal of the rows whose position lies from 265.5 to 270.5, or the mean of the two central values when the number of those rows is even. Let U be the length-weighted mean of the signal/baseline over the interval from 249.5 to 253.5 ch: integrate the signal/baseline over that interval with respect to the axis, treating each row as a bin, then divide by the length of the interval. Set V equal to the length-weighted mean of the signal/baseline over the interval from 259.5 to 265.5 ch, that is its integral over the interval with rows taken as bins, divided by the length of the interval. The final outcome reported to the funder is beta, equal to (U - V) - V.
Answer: -0.9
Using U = 1.5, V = 1.21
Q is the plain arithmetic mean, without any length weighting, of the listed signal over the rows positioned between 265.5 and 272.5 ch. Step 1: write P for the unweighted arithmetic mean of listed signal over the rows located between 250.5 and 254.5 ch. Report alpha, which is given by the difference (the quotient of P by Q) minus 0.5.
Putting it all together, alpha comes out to 1.04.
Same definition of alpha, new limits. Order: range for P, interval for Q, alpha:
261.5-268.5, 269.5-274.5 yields 0.71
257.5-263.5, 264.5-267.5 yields 0.70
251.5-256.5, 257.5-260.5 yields 0.60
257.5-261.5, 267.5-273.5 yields 0.91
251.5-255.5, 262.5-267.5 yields 0.85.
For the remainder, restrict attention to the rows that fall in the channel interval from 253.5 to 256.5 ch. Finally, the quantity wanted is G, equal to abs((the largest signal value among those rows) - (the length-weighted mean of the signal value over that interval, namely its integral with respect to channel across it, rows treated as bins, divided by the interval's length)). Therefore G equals 0.03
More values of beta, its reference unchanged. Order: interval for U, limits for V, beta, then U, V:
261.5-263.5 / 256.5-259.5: -1.5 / 1.2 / 1.38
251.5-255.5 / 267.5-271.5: -0.4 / 1.5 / 0.96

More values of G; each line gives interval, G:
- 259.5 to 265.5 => 0.13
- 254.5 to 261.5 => 0.11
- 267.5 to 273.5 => 0.07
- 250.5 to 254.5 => 0.02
